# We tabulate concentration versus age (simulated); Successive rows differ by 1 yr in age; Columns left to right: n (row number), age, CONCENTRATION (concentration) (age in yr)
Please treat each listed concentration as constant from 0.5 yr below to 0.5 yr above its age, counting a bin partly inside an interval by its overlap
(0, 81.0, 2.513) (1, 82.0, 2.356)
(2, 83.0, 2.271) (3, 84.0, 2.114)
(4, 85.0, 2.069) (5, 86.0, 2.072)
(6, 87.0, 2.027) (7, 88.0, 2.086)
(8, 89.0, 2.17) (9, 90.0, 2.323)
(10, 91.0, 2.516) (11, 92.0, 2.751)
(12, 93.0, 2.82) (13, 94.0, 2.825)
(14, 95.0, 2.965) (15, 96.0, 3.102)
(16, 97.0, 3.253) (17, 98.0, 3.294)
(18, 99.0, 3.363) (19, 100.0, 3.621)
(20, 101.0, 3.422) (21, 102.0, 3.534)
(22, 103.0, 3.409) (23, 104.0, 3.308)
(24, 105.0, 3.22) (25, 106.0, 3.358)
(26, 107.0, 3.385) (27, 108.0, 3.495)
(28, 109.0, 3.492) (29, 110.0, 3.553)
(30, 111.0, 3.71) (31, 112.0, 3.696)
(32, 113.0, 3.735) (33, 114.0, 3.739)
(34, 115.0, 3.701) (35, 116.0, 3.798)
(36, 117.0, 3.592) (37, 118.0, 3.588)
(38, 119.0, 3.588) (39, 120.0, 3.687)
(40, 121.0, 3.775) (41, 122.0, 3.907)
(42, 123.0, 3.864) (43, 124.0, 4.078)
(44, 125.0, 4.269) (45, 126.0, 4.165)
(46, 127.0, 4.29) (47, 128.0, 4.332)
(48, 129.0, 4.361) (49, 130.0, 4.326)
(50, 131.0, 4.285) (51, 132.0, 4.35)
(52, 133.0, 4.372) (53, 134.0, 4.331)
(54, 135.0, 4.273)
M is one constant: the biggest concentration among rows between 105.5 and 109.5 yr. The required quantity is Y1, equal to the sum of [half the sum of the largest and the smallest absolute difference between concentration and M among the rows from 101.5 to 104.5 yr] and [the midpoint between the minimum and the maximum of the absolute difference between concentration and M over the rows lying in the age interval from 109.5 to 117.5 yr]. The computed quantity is 0.3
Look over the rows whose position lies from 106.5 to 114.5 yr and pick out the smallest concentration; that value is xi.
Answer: 3.385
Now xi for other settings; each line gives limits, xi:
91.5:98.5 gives 2.751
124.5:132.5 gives 4.165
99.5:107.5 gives 3.22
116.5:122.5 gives 3.588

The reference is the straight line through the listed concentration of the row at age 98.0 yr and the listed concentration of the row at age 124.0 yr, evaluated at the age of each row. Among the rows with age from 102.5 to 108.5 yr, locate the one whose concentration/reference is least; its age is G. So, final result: 105.0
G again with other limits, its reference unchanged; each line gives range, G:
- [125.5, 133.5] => 131.0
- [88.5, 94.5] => 89.0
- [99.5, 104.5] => 104.0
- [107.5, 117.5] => 117.0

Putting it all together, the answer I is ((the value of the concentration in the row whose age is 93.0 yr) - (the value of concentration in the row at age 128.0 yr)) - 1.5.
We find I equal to -3.0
